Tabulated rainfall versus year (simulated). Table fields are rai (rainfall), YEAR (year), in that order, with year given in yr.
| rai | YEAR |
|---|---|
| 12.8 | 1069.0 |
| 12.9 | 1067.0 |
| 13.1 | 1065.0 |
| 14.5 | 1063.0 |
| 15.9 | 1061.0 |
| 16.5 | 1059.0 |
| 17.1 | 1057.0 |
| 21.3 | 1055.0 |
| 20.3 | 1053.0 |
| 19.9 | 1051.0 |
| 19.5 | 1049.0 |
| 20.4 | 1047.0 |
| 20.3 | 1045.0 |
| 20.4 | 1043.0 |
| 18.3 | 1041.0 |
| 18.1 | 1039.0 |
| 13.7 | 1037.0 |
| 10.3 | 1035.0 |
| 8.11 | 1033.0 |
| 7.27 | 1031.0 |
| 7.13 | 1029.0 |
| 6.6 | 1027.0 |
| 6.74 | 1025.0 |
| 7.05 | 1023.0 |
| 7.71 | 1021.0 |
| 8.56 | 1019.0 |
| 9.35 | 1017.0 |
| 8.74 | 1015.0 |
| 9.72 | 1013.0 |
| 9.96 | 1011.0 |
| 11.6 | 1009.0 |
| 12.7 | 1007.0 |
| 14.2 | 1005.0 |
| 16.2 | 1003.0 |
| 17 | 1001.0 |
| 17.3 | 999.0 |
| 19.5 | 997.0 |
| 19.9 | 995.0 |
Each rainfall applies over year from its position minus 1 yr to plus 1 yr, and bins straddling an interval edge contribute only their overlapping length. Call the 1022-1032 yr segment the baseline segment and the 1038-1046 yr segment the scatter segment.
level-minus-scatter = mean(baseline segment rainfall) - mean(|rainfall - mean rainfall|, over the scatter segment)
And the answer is 6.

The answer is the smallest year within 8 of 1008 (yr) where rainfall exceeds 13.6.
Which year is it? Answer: 1001.0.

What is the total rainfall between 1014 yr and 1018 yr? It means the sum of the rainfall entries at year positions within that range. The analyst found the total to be 18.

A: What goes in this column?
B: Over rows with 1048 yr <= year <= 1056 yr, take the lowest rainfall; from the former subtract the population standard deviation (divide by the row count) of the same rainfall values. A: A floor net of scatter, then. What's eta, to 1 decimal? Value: 18.8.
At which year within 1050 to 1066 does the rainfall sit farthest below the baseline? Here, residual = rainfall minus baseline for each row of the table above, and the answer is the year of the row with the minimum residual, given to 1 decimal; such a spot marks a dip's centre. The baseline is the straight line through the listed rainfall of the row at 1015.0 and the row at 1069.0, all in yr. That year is 1065.0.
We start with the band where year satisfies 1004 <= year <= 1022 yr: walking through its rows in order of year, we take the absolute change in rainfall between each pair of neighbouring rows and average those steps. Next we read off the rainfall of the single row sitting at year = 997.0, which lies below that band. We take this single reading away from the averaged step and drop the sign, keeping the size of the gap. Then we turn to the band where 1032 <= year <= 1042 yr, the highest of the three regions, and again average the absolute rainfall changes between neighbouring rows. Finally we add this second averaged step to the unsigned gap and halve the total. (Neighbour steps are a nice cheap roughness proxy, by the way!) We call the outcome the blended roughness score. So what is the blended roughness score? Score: 11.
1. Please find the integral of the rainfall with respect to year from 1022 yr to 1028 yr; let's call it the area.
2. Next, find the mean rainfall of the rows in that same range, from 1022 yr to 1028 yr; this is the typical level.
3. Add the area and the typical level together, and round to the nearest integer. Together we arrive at 48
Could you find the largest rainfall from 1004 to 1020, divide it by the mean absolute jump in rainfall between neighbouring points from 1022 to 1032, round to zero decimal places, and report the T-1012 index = 51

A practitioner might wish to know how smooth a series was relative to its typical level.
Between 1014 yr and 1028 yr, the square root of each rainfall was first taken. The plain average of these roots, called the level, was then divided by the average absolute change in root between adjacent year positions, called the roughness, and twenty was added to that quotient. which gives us 48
